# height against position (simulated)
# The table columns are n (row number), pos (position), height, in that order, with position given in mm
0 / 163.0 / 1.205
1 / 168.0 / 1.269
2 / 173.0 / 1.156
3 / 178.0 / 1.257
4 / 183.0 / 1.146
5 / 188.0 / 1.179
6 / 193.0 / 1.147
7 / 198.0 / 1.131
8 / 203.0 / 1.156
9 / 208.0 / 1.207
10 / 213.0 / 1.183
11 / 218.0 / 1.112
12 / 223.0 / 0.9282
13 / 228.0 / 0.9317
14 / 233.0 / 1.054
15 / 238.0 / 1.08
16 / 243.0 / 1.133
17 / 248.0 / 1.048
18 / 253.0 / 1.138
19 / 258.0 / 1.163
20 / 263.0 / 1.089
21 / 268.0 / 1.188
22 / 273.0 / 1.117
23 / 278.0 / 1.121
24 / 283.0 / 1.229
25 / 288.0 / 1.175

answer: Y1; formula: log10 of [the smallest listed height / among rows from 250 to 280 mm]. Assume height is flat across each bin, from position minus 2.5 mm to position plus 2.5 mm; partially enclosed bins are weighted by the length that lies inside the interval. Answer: 0.037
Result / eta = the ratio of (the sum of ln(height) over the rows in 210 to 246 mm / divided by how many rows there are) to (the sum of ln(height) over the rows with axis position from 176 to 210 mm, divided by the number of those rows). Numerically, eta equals 0.3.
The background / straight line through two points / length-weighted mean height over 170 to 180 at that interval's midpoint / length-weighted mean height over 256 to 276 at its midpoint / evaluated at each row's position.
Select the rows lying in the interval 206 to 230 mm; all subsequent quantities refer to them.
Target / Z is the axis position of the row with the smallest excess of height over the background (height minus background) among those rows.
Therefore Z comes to 223.0 mm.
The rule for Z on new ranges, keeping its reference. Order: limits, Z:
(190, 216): 198.0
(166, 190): 183.0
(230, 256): 233.0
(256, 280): 263.0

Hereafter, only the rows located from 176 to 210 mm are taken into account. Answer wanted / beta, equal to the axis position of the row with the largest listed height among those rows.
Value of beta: 178.0 mm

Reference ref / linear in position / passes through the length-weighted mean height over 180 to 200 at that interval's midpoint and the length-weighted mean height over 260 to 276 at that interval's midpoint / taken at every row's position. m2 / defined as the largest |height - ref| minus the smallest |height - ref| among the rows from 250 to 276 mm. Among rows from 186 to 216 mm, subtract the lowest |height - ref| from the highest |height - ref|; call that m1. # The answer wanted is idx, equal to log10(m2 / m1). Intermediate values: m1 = 0.052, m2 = 0.054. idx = 0.0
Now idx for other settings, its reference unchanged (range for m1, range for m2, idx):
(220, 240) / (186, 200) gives -0.9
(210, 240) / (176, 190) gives -0.3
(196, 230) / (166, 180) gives -0.3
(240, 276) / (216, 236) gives 0.3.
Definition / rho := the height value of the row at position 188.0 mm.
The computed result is 1.179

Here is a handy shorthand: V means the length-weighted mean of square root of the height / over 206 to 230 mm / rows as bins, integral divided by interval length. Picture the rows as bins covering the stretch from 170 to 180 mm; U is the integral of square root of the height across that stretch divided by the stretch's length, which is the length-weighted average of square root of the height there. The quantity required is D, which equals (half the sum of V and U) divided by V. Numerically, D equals 1.03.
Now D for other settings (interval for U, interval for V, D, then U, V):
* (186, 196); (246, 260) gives 1.01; 1.08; 1.06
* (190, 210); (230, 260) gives 1.01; 1.08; 1.05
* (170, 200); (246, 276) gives 1.01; 1.08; 1.06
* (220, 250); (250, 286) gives 0.97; 1.01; 1.07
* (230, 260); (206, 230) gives 1.01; 1.05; 1.03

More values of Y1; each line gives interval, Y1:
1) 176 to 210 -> 0.053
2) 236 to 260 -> 0.020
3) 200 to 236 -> -0.032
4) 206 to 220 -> 0.046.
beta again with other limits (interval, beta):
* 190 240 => 208.0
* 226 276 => 268.0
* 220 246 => 243.0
